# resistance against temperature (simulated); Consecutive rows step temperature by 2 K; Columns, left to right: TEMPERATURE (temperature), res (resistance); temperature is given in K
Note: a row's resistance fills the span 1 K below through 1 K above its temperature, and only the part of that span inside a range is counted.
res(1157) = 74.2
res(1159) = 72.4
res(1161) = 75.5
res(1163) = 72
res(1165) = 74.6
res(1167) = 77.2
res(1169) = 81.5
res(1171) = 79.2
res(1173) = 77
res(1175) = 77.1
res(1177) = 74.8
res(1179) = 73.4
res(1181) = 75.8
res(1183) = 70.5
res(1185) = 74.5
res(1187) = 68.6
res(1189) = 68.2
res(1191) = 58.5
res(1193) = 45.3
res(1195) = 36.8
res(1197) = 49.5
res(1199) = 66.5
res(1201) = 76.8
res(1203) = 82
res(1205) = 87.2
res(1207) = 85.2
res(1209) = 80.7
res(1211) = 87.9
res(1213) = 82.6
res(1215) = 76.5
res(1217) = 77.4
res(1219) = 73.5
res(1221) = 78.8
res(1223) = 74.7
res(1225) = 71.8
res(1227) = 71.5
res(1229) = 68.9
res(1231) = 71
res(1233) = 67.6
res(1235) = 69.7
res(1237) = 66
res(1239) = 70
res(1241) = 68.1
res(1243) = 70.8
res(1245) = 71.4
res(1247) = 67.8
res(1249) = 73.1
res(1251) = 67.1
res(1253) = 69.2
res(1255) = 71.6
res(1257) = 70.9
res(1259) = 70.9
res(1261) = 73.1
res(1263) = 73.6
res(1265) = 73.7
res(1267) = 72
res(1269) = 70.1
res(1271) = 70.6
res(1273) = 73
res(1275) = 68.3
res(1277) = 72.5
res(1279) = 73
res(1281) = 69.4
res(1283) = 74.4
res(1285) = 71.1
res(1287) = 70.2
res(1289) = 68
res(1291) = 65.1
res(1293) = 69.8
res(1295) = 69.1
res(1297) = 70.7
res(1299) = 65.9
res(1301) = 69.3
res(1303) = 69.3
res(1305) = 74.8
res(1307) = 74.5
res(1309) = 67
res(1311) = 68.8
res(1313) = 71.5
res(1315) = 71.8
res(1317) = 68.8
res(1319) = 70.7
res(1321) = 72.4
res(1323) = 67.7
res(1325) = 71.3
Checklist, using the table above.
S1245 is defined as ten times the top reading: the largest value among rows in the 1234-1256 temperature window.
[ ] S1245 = 731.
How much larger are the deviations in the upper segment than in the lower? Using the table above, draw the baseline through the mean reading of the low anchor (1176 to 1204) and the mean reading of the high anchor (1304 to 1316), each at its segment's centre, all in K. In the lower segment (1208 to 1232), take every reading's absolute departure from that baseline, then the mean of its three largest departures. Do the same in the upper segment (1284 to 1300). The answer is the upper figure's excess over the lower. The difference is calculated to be -12.7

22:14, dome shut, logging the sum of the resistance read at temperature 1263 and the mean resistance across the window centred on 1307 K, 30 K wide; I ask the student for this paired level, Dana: 144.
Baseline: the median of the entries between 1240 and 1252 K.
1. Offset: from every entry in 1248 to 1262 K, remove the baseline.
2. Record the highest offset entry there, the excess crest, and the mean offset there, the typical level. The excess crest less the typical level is 2.3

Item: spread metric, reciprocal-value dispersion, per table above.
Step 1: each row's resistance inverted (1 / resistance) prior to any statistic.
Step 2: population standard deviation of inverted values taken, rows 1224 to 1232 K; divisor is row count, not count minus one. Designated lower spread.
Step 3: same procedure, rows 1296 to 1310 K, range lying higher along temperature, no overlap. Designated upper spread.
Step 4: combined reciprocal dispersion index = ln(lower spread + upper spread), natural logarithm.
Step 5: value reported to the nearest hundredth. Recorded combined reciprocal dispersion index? -7.05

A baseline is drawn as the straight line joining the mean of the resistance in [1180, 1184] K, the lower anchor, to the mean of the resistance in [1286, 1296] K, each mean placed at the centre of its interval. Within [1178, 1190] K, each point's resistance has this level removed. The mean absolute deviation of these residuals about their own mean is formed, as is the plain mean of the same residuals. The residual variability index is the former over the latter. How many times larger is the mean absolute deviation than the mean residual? -2.1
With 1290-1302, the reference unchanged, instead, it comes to 20.6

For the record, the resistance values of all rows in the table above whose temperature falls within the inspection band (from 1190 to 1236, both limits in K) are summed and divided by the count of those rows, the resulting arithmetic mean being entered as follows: 71.32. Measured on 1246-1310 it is 70.60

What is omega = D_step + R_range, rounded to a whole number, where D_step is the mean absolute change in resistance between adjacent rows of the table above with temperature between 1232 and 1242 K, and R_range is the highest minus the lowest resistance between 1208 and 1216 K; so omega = 14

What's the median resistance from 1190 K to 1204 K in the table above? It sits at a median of 58.5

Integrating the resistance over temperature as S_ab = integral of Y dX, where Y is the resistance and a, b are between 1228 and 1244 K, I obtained 1104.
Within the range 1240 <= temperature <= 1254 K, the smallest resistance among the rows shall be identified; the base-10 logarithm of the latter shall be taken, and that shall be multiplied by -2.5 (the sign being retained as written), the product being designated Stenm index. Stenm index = -4.567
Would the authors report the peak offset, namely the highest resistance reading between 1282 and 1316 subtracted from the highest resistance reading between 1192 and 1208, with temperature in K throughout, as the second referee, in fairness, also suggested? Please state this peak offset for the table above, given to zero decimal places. 12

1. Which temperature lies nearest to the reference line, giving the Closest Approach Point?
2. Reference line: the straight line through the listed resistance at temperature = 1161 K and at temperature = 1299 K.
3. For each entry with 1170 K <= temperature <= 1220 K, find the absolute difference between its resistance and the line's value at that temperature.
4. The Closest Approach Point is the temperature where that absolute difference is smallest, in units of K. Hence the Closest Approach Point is 1177 K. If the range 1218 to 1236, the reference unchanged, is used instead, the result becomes 1231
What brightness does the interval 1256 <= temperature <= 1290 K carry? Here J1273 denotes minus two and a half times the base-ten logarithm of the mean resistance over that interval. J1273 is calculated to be -4.64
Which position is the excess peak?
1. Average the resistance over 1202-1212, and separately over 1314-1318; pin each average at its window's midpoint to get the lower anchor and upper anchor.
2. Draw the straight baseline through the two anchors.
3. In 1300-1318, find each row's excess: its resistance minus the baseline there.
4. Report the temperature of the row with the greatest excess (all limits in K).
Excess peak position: 1305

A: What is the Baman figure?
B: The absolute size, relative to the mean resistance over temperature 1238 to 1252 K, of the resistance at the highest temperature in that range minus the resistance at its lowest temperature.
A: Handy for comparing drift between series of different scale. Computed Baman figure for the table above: 0.042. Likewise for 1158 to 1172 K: 0.089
